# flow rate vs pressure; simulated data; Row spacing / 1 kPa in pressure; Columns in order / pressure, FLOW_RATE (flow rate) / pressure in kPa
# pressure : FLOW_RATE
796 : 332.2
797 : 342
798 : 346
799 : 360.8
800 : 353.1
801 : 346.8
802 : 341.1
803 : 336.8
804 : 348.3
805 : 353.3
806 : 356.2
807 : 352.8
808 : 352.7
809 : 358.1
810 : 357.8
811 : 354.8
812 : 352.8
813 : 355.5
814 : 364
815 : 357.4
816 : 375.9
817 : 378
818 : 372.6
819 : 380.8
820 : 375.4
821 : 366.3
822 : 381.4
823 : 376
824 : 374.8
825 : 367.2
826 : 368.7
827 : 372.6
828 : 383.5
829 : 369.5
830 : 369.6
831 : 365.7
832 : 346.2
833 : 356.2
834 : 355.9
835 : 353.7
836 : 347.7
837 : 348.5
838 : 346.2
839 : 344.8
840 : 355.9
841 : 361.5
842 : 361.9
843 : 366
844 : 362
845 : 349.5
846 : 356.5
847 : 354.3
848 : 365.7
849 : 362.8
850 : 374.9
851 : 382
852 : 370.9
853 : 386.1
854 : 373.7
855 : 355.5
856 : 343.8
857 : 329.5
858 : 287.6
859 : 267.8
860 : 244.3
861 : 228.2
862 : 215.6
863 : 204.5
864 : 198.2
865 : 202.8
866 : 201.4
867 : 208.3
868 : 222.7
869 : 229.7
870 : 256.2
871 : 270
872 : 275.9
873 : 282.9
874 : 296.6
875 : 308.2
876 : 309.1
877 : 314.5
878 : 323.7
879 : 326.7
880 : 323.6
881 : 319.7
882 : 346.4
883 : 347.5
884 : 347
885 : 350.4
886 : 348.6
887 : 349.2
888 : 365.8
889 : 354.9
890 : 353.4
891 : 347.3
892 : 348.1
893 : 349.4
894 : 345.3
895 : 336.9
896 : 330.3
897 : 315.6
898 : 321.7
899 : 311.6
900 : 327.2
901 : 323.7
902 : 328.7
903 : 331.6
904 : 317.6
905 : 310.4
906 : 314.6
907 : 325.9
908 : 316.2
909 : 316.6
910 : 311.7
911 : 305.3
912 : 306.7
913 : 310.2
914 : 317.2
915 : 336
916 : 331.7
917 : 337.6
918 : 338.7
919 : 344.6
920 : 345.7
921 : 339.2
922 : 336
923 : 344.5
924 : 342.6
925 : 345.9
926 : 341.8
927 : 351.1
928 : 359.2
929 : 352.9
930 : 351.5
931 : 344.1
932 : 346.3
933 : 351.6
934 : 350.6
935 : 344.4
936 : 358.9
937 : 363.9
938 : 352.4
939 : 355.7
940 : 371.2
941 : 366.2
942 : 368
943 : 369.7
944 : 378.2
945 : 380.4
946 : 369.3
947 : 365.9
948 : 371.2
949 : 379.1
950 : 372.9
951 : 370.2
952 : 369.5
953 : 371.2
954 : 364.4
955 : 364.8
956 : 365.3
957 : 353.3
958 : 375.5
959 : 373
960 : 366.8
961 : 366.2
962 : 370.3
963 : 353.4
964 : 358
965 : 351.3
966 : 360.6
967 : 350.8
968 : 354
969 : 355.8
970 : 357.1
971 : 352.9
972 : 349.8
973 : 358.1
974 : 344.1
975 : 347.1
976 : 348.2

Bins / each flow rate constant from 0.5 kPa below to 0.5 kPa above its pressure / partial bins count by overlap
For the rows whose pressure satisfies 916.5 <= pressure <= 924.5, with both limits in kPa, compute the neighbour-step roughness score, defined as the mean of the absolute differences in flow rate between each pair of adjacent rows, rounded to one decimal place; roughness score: 4.0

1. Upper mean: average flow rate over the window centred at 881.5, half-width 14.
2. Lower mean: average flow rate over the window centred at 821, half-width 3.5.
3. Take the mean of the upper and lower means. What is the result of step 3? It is 347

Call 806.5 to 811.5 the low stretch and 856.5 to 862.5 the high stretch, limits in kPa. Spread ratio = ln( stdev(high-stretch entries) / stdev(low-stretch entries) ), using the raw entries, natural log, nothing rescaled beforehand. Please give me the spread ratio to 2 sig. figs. 2.8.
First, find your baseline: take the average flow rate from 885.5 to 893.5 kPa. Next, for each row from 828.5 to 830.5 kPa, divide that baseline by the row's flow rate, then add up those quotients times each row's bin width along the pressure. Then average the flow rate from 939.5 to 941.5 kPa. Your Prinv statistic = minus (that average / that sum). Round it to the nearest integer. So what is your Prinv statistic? -193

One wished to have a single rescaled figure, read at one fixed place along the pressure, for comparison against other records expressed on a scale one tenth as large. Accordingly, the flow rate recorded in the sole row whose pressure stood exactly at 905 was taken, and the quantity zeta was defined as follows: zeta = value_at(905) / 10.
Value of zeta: 31.0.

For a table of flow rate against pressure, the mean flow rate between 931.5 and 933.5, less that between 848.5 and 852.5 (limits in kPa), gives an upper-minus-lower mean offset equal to -24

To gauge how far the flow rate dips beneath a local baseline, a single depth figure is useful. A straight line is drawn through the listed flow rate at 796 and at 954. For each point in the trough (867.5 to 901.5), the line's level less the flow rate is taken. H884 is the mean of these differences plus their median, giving 56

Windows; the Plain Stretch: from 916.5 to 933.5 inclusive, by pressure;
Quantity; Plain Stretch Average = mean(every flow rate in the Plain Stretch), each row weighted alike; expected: 345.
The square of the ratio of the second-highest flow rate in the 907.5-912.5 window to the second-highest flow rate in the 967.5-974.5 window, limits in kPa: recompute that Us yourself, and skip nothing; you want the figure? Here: 0.78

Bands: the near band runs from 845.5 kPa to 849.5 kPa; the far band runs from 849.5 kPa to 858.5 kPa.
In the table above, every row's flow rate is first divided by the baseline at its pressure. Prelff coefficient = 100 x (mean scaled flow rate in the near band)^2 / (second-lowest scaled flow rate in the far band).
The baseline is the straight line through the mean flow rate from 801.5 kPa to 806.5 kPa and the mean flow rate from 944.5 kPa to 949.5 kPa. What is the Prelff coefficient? 111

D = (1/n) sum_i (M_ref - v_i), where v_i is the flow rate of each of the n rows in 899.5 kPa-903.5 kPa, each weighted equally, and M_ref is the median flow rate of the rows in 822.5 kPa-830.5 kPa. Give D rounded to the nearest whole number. 43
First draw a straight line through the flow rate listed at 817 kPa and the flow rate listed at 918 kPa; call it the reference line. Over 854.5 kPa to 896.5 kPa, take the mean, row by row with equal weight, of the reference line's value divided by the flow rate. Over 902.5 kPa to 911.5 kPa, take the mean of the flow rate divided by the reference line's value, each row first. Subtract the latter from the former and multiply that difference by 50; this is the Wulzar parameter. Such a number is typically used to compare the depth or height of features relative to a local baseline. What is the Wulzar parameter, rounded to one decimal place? 15.6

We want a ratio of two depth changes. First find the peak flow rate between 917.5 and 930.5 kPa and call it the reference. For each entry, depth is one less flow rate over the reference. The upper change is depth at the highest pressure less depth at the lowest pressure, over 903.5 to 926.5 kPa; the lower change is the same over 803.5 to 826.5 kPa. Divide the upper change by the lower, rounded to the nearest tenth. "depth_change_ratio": 1.2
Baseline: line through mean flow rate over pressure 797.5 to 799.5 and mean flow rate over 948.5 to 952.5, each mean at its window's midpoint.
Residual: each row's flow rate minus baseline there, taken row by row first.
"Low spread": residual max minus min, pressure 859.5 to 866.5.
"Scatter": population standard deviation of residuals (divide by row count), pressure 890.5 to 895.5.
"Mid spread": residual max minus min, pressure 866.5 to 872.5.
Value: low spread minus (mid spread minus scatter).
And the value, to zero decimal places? -16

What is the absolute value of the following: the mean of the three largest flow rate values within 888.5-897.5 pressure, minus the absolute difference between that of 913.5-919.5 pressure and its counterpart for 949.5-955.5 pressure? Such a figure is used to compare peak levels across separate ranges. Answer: 321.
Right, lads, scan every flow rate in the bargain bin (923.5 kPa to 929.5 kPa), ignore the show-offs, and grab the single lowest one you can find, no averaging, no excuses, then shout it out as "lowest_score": 341.8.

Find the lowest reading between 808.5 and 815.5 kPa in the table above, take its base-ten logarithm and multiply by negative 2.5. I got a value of -6.37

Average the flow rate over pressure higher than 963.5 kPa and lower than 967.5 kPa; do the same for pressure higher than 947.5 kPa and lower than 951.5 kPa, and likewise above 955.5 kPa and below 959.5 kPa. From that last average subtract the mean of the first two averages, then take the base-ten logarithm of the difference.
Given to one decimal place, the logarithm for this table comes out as 0.4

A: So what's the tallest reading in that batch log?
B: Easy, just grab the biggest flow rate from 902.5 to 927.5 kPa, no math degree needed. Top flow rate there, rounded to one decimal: 351.1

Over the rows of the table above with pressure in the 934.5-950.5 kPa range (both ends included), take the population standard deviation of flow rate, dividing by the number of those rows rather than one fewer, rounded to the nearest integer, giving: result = 10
